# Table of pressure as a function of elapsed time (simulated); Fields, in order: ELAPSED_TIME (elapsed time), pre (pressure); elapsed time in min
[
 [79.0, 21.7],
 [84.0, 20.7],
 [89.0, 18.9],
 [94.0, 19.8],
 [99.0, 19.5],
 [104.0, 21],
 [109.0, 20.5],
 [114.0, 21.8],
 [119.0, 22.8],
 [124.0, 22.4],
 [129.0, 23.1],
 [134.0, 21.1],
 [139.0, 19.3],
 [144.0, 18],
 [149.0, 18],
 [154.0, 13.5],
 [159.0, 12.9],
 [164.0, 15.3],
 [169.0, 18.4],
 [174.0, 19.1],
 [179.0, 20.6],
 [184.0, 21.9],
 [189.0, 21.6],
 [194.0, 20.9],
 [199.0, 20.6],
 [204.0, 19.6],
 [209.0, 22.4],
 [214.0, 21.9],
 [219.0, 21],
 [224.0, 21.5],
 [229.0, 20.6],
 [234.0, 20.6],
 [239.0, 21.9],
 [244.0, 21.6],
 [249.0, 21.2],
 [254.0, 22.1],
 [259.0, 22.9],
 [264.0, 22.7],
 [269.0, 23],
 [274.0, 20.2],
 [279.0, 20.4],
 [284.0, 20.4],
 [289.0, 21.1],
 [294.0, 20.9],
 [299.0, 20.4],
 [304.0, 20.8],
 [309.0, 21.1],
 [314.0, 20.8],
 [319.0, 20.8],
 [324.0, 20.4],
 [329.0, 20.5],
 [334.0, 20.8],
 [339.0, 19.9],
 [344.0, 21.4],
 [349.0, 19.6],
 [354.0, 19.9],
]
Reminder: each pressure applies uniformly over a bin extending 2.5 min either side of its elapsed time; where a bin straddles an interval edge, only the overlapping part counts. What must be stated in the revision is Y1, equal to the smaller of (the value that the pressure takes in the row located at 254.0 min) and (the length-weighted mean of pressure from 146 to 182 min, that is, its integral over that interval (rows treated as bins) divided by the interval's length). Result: 16.9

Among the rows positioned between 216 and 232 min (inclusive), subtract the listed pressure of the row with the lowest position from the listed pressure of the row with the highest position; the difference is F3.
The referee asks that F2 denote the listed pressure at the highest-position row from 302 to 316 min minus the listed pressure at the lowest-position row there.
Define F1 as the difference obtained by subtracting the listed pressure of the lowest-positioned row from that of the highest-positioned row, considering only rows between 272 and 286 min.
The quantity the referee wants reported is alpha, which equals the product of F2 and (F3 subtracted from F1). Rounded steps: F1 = 0.2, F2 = 0.0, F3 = -0.4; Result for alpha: 0.0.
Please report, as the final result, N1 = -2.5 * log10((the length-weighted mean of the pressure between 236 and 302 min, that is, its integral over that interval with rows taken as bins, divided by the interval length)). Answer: -3.33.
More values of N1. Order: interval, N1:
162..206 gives -3.24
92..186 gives -3.22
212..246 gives -3.32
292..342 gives -3.29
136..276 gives -3.26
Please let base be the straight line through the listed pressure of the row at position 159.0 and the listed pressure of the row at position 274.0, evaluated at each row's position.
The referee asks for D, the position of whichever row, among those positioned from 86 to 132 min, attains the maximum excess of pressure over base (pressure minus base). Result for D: 119.0 min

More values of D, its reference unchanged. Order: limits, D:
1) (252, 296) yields 259.0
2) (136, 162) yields 139.0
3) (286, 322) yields 289.0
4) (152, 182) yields 179.0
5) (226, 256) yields 239.0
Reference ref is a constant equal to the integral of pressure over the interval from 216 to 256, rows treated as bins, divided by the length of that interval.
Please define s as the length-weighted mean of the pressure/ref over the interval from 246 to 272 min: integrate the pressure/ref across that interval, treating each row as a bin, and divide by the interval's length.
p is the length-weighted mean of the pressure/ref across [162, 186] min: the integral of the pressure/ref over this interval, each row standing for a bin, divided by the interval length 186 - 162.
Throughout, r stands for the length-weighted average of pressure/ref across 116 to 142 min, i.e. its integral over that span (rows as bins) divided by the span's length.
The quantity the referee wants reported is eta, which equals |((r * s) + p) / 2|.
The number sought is 0.98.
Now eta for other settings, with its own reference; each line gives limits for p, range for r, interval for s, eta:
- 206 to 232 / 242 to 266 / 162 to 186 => 0.97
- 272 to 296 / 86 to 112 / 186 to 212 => 0.95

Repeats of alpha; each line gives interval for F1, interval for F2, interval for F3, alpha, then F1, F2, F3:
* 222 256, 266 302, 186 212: 0.5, 0.6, -2.6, 0.8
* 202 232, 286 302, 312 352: -1.5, 1.0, -0.7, -1.2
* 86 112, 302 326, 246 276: -1.0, 1.6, -0.4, -1.0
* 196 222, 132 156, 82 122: 12.9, 0.4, -7.6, 2.1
